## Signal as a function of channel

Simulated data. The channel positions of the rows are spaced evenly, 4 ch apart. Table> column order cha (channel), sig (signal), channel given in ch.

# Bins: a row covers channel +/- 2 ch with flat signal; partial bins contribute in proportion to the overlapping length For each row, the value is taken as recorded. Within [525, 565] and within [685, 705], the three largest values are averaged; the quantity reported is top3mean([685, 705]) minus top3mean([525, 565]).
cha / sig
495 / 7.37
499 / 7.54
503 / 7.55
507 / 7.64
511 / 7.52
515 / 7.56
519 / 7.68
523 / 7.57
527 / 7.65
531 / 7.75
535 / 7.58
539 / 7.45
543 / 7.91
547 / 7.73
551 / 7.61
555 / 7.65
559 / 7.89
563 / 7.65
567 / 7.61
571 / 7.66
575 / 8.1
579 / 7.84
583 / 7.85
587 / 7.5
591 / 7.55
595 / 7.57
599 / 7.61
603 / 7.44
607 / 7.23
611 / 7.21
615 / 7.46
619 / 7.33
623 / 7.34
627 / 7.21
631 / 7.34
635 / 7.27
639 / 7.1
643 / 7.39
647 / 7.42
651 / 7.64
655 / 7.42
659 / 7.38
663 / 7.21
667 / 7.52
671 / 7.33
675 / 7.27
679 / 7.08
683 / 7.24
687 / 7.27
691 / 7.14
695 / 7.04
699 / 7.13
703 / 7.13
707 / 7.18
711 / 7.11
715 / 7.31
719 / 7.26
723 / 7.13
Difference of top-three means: -0.7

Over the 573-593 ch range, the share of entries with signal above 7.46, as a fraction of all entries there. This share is 1.0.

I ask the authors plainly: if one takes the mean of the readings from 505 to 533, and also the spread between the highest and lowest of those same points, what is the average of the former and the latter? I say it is 3.93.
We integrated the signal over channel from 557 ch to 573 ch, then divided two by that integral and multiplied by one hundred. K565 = 1.62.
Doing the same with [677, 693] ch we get 1.74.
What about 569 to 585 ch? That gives 1.59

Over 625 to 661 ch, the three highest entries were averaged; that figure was 7.49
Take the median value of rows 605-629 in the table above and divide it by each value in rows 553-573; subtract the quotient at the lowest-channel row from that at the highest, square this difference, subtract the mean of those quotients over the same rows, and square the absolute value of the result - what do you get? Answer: 0.90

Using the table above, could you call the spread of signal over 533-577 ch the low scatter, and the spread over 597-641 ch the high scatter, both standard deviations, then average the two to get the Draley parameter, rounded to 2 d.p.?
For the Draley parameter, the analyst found 0.16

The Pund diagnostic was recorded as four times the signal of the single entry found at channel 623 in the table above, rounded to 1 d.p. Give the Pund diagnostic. 29.4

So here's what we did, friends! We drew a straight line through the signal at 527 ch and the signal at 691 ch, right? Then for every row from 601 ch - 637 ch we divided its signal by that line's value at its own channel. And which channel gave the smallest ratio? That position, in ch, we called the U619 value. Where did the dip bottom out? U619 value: 611 ch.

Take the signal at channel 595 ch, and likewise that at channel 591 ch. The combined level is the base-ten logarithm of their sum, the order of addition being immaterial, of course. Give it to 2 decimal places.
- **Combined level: 1.18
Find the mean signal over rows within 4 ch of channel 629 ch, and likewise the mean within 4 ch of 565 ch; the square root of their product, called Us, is 7.45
